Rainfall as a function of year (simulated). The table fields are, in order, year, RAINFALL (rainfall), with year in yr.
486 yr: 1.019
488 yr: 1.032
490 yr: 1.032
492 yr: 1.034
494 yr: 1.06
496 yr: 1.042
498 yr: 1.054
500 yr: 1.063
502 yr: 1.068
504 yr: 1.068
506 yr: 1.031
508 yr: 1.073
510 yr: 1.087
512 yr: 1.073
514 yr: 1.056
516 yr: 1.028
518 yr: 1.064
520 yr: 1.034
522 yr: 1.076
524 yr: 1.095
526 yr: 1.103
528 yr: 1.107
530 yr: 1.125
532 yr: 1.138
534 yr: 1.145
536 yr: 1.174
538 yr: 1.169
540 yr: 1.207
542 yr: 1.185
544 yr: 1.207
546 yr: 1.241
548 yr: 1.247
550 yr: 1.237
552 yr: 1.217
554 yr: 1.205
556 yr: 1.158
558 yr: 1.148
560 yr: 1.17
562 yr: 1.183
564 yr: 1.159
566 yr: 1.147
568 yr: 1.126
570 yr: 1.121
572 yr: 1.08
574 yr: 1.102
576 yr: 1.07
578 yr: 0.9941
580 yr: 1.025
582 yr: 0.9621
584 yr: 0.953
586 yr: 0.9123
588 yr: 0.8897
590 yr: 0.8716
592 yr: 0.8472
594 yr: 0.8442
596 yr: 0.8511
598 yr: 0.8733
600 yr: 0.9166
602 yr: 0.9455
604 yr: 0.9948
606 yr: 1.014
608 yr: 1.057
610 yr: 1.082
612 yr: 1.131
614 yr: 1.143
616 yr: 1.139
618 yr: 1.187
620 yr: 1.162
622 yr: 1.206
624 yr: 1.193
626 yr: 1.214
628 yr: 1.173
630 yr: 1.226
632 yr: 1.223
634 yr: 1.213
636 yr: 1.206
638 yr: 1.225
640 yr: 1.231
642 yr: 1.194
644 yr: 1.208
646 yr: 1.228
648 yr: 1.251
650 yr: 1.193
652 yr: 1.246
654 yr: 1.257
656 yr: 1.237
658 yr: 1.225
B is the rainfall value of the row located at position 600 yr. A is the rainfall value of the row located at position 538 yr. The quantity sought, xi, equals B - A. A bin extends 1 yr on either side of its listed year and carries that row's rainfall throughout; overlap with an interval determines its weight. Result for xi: -0.3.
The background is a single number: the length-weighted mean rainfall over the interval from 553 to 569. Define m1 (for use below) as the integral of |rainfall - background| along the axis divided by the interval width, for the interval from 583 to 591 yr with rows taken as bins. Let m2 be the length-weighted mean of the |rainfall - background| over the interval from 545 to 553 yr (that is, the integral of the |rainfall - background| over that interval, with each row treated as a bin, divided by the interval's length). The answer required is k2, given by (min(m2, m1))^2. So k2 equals 0.0054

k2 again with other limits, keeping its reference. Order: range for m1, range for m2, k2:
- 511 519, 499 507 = 0.0109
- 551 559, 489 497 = 0.0008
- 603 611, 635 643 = 0.0027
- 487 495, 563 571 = 0.0006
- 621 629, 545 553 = 0.0012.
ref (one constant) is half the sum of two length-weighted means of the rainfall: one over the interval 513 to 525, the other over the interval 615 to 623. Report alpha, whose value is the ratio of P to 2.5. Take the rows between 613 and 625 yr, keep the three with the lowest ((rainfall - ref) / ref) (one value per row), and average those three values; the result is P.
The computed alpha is 0.011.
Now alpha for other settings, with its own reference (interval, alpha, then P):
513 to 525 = -0.028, -0.07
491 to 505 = -0.026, -0.07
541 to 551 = 0.034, 0.08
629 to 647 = 0.031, 0.08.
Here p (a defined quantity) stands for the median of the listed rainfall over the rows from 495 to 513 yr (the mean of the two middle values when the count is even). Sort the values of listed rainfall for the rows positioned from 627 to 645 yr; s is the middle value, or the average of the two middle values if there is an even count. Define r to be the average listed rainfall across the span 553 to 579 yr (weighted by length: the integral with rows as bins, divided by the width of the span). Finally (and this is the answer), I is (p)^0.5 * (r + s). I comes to 2.419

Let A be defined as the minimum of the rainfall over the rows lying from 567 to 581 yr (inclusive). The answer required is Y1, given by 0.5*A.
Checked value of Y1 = 0.497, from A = 0.9941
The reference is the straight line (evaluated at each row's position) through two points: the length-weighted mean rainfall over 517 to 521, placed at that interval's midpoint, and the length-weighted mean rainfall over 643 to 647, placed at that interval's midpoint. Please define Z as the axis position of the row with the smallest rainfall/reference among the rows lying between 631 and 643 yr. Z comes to 642 yr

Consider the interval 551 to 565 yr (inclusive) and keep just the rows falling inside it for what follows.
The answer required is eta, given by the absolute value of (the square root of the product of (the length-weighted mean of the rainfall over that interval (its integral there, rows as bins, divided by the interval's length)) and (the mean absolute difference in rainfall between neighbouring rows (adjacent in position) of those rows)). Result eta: 0.16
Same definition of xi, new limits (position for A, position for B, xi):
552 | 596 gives -0.4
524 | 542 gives 0.1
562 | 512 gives -0.1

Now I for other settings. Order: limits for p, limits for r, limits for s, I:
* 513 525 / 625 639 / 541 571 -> 2.465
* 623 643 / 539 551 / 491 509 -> 2.512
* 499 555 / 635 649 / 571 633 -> 2.394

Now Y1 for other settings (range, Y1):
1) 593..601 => 0.422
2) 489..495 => 0.516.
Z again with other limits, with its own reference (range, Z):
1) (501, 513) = 506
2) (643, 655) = 650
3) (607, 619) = 608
